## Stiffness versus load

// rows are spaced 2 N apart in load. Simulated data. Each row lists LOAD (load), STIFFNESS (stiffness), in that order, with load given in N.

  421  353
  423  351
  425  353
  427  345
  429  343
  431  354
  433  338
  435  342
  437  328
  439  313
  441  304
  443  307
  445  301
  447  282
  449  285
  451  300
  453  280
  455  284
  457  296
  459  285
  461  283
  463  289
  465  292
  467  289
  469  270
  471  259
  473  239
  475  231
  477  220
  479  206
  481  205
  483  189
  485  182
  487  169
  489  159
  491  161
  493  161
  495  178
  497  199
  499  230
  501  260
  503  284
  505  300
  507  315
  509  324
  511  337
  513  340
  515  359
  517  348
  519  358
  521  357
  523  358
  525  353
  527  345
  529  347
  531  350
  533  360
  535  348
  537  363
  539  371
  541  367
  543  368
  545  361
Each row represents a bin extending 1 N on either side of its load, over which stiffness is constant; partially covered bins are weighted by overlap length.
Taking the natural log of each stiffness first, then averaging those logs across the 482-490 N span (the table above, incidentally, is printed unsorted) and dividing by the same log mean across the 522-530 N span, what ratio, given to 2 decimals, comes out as 0.88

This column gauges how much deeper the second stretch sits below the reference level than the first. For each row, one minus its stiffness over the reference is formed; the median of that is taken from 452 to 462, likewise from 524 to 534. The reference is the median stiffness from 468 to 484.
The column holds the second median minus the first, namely -0.29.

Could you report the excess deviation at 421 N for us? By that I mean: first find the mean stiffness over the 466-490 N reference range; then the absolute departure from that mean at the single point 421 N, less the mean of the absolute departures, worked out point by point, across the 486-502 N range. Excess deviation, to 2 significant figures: 93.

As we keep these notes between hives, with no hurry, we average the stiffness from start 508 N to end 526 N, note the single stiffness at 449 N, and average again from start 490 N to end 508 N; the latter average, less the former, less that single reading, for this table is -401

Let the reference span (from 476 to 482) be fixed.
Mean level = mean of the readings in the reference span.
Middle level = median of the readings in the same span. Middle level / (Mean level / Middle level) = 202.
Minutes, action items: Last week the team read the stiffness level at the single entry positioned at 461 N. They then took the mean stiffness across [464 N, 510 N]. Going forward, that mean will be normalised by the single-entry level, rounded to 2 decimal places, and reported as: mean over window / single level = 0.82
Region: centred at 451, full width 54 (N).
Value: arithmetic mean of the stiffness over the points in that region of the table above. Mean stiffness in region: 297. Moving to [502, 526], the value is 336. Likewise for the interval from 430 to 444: 327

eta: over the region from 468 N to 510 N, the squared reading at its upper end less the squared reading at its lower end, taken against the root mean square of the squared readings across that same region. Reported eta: 0.5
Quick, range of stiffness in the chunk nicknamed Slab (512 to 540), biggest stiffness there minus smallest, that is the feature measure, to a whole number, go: 31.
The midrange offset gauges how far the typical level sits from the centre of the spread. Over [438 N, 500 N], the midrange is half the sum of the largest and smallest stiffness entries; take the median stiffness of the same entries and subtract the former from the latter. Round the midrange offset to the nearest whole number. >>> 34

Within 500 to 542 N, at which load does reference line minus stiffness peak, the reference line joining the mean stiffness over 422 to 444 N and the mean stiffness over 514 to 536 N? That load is 501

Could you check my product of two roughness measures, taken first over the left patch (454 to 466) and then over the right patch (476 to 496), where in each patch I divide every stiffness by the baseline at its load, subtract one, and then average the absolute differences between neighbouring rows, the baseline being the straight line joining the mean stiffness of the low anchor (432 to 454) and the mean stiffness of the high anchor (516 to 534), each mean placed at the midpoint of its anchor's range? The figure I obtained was 0.0006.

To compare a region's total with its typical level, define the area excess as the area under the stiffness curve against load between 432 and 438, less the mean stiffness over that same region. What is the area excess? 1680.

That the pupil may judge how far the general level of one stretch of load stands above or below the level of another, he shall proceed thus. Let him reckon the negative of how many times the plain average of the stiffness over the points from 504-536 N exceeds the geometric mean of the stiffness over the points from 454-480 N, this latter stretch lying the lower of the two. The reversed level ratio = -1.31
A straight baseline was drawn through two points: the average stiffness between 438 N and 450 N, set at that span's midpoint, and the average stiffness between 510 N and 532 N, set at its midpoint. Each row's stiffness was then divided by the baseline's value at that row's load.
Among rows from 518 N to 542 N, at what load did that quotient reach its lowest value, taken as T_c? 535 N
